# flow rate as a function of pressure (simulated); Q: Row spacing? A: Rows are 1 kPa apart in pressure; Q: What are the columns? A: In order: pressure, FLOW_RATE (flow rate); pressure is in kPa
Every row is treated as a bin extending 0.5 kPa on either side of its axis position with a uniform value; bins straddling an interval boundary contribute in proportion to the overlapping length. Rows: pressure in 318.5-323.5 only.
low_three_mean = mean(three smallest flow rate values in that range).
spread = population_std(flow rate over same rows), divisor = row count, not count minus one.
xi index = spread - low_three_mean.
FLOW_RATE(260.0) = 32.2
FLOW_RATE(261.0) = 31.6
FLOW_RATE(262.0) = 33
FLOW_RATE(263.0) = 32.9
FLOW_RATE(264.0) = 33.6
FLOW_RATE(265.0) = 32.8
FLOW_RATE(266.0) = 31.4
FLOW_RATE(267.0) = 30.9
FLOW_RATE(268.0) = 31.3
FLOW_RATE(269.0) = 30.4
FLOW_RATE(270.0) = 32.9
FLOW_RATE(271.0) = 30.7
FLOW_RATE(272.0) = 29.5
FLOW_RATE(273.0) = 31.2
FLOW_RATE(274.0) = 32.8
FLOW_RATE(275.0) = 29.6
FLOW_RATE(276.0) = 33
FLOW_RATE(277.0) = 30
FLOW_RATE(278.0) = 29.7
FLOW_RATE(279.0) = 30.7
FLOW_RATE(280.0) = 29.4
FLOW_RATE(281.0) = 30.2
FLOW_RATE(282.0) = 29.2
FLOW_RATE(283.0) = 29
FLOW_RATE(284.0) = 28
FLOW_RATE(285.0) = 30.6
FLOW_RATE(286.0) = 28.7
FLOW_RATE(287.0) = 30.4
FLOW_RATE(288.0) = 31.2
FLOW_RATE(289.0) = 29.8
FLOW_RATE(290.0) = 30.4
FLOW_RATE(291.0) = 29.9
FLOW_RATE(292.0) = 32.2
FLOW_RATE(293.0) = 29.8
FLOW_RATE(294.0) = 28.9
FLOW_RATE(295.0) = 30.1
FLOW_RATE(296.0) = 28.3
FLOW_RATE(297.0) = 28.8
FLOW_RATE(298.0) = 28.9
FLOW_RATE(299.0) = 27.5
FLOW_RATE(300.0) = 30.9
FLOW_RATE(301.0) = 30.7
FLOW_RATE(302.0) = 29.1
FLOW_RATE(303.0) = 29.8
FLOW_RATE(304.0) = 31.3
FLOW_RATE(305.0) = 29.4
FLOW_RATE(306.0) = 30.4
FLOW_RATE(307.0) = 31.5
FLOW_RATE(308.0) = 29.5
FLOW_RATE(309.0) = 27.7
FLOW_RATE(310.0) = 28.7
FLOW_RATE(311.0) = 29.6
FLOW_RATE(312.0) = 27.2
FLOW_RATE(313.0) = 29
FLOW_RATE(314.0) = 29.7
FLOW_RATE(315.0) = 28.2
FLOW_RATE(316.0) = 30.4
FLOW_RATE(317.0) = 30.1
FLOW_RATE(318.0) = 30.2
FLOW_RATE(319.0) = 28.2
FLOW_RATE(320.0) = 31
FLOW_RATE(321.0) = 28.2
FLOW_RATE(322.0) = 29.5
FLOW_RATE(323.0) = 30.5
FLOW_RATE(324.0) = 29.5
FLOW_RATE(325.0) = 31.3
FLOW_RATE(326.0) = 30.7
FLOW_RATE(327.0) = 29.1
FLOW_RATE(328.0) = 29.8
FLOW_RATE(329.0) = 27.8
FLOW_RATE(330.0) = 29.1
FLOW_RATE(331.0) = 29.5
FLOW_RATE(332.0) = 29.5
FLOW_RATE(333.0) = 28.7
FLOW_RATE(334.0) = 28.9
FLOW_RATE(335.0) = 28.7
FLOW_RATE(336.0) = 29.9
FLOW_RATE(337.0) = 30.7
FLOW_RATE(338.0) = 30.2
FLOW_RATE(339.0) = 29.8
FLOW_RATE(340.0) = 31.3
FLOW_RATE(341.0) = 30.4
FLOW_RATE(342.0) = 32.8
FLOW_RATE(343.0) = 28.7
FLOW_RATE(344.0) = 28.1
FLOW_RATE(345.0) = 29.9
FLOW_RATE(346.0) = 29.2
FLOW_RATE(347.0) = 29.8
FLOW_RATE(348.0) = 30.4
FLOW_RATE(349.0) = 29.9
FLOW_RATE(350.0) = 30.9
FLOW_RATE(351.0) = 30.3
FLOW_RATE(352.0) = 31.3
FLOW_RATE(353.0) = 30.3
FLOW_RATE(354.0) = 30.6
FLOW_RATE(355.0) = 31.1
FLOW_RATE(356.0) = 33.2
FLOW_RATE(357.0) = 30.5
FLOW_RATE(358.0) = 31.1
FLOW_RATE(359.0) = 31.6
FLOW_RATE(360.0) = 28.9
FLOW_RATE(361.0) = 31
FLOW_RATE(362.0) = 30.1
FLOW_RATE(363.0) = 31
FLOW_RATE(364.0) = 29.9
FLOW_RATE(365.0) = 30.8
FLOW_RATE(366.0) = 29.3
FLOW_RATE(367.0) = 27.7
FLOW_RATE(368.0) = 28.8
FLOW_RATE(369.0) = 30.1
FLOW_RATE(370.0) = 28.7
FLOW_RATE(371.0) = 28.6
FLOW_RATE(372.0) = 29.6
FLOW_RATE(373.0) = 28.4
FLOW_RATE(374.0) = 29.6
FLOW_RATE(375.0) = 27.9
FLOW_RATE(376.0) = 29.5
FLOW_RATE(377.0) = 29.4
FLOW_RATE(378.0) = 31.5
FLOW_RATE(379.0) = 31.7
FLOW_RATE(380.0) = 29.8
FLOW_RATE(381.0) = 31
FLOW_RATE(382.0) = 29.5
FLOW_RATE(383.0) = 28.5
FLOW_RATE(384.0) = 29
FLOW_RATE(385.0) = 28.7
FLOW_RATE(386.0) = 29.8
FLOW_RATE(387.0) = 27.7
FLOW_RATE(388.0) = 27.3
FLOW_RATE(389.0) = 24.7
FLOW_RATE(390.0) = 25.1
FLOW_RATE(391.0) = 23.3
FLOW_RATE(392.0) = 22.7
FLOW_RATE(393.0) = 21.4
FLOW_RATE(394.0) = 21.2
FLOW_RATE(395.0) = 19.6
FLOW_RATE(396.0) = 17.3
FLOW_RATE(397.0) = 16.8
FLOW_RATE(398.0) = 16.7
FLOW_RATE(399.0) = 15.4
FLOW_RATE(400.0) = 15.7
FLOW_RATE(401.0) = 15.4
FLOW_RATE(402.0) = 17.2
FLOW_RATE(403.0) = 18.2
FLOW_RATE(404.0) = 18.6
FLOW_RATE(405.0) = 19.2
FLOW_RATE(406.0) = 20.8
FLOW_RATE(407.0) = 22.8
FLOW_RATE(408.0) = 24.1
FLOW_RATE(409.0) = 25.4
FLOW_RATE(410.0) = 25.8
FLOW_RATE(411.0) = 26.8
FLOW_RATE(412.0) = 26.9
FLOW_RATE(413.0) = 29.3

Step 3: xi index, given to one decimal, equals -27.5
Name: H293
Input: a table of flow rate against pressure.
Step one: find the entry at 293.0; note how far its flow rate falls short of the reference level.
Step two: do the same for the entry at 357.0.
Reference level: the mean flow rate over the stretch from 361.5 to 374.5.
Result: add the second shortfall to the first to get -1.4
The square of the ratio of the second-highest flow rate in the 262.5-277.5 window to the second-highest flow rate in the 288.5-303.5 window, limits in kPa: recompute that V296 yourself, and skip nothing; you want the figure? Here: 1.14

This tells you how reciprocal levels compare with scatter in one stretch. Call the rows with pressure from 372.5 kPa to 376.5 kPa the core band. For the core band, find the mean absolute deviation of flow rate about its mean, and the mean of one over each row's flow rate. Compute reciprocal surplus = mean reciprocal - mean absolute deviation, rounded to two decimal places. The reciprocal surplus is -0.67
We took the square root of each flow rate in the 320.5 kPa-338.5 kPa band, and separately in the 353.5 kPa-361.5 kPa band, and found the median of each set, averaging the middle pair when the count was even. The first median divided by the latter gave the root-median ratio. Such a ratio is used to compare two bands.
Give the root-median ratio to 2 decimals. 0.97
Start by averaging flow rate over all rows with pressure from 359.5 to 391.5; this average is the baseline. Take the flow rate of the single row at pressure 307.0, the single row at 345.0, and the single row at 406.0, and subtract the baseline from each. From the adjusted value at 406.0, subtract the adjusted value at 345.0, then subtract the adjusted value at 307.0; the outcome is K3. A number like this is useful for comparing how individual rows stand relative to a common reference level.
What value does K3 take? -12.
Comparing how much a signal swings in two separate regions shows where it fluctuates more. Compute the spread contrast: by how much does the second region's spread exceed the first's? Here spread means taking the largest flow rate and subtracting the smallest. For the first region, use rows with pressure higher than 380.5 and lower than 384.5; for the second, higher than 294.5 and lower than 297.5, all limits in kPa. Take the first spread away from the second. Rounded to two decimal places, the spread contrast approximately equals -0.70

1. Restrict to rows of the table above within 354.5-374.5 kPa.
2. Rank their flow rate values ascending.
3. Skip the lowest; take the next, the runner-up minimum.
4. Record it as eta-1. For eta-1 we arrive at 28.4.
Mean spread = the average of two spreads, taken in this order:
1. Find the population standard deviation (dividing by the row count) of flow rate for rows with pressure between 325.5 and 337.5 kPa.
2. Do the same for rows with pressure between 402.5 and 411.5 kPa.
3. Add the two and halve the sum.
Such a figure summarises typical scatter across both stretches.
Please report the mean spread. 2.0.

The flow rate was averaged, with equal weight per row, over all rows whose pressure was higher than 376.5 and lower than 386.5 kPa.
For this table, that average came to 29.9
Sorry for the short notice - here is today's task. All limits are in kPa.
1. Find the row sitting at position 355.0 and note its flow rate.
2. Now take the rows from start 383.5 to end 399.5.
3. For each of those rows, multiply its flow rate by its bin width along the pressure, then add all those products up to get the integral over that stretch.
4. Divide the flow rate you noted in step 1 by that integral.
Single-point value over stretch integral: 0.085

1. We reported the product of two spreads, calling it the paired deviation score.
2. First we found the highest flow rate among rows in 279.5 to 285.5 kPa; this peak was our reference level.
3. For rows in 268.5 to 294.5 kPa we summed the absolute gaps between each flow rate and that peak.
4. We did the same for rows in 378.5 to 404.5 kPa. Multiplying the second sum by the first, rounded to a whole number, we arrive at 5339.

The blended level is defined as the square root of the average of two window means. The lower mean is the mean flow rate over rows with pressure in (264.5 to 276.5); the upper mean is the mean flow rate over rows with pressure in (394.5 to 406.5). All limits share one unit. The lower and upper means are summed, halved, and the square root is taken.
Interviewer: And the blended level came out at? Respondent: 4.95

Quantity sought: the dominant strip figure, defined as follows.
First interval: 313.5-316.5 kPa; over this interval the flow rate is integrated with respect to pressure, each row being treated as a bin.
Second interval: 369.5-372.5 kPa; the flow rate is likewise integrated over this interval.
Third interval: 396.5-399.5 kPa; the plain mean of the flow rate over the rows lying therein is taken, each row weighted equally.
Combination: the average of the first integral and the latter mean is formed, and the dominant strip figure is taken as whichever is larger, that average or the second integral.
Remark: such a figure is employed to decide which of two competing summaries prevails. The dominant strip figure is 87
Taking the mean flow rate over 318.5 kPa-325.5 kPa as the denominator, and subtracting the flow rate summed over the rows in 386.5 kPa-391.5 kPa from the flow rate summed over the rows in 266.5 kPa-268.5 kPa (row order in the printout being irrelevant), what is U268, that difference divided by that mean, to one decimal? -2.2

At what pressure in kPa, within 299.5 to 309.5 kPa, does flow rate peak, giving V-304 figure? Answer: 307.0 kPa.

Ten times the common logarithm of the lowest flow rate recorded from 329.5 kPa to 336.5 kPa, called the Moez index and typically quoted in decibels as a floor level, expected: 14.6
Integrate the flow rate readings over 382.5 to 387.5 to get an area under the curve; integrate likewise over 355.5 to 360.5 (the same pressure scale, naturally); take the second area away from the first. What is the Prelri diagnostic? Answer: -12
